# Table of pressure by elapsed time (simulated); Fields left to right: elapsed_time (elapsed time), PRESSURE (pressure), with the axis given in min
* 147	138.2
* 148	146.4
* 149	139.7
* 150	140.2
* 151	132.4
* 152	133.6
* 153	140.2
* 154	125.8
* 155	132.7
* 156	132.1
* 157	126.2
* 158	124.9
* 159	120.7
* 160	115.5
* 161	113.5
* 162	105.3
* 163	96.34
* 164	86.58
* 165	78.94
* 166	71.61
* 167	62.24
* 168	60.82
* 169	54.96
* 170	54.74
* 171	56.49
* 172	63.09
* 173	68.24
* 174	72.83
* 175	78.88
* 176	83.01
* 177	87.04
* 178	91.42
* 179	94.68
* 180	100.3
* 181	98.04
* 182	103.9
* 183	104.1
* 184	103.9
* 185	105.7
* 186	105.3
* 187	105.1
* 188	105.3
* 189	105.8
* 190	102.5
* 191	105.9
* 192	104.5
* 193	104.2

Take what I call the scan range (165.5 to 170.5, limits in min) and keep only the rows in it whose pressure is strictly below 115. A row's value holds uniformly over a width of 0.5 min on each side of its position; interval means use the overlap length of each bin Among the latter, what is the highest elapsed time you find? 170 min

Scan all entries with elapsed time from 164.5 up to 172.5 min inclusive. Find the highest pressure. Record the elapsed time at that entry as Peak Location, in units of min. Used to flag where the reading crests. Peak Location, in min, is 165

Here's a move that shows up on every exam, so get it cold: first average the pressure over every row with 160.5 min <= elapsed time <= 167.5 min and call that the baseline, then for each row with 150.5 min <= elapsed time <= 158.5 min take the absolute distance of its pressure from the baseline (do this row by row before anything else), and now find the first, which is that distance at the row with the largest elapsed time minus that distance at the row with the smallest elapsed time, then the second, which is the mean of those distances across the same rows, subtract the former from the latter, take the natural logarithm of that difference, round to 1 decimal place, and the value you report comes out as 3.9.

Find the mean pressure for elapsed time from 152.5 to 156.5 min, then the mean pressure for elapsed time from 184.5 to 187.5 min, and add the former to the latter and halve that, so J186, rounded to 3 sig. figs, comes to 119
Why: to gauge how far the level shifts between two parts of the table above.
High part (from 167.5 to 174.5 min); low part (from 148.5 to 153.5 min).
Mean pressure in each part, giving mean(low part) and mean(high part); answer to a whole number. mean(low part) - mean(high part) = 76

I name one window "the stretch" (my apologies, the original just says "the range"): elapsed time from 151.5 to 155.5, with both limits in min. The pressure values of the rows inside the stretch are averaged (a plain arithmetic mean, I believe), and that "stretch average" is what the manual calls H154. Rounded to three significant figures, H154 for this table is 133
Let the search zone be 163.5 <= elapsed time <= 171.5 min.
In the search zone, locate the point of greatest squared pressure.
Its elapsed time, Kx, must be 164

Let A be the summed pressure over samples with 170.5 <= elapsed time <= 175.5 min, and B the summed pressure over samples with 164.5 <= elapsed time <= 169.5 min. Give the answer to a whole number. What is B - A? -11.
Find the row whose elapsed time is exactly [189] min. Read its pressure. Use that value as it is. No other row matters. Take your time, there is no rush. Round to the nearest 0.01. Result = 105.80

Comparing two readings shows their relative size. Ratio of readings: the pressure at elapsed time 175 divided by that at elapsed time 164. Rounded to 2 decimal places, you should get 0.91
